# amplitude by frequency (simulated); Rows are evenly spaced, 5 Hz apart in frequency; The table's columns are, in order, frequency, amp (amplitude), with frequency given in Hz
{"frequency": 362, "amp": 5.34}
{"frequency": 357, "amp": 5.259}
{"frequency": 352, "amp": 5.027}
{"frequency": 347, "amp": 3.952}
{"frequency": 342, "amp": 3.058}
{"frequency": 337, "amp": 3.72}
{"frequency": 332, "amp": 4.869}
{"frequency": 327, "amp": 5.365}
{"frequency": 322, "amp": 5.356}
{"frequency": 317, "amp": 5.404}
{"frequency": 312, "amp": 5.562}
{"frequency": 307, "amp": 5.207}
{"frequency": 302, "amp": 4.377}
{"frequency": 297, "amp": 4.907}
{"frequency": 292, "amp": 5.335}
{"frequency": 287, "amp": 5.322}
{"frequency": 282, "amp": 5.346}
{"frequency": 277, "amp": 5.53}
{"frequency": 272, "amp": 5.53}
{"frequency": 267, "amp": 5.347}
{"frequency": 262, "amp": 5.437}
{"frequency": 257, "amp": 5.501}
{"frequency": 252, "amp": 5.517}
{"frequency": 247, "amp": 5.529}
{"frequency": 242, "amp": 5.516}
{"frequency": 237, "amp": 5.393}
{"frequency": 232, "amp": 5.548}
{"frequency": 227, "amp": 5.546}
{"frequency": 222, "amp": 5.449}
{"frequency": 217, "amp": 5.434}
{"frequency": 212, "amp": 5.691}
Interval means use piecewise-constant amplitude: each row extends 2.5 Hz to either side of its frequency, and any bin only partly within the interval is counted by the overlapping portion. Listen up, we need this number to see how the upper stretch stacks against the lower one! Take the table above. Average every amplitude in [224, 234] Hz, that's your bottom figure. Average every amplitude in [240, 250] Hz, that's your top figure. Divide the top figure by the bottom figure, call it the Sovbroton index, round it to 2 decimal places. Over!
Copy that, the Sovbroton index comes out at 1.00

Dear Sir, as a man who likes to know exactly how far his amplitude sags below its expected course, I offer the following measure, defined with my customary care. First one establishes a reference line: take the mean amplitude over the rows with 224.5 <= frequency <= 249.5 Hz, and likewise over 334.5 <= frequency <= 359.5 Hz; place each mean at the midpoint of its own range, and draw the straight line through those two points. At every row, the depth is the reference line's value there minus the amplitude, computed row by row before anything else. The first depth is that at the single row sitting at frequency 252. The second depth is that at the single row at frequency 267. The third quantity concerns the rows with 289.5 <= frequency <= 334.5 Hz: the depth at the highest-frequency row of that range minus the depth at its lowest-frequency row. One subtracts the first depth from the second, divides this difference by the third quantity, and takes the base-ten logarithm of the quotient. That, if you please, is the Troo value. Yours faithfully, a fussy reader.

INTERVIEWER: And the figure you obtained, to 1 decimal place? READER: 0.0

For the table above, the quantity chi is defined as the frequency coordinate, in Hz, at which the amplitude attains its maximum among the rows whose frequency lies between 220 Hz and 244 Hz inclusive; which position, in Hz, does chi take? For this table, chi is 232 Hz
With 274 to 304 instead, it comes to 277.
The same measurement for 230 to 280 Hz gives 232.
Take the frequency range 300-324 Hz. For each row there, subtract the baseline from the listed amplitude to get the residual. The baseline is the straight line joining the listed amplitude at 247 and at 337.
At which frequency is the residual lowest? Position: 302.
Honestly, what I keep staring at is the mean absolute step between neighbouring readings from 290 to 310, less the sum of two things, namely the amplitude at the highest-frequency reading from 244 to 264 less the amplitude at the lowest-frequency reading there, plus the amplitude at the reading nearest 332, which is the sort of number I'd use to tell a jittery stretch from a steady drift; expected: -4.2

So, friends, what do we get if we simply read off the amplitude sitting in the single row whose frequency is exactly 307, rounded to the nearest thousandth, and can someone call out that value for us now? 5.207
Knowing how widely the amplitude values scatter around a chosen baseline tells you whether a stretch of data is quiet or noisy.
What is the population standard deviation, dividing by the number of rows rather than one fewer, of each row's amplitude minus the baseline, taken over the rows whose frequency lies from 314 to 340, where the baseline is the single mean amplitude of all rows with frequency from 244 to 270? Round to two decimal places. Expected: 0.64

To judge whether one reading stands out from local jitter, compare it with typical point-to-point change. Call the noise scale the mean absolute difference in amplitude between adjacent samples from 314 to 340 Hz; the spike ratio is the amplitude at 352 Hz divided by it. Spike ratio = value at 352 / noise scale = 12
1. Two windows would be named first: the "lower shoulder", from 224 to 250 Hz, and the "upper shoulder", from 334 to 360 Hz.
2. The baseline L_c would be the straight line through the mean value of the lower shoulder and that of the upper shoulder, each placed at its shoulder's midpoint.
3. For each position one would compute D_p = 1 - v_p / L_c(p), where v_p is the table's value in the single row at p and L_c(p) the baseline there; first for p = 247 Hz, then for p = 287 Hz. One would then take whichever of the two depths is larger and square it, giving 0.0007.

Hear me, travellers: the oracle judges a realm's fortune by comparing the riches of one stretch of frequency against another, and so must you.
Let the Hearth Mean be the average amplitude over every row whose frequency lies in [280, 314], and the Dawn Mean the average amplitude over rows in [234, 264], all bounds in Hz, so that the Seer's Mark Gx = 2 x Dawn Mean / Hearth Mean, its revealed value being 2.13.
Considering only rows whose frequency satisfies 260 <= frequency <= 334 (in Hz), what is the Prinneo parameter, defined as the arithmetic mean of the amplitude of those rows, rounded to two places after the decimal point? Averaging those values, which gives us 5.26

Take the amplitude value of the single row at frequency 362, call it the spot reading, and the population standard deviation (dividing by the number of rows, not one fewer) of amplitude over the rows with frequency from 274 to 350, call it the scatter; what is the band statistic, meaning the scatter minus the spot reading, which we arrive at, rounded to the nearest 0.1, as -4.6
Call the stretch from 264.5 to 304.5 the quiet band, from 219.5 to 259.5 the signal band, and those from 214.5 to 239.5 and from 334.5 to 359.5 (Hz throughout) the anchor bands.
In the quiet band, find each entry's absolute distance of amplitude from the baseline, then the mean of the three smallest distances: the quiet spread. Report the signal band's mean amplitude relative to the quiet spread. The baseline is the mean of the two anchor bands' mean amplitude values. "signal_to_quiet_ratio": 16.3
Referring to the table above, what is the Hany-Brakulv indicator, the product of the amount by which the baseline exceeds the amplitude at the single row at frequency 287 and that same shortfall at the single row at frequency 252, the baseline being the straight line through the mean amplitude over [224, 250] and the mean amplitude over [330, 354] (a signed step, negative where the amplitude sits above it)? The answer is 0.10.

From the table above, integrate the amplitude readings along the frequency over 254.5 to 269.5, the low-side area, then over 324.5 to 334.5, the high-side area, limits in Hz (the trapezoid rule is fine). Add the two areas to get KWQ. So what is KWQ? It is 133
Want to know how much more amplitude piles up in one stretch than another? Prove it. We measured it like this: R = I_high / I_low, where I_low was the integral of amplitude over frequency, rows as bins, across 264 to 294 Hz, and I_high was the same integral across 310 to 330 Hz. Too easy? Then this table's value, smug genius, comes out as 0.67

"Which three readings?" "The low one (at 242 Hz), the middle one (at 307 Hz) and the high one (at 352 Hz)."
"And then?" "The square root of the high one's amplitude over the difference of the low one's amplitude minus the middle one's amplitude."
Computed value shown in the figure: 4.0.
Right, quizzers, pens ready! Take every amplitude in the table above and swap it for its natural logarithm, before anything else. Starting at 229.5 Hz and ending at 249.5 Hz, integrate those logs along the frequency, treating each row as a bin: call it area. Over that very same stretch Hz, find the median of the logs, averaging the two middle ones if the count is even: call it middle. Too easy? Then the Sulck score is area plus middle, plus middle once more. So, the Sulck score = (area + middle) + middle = 37.5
